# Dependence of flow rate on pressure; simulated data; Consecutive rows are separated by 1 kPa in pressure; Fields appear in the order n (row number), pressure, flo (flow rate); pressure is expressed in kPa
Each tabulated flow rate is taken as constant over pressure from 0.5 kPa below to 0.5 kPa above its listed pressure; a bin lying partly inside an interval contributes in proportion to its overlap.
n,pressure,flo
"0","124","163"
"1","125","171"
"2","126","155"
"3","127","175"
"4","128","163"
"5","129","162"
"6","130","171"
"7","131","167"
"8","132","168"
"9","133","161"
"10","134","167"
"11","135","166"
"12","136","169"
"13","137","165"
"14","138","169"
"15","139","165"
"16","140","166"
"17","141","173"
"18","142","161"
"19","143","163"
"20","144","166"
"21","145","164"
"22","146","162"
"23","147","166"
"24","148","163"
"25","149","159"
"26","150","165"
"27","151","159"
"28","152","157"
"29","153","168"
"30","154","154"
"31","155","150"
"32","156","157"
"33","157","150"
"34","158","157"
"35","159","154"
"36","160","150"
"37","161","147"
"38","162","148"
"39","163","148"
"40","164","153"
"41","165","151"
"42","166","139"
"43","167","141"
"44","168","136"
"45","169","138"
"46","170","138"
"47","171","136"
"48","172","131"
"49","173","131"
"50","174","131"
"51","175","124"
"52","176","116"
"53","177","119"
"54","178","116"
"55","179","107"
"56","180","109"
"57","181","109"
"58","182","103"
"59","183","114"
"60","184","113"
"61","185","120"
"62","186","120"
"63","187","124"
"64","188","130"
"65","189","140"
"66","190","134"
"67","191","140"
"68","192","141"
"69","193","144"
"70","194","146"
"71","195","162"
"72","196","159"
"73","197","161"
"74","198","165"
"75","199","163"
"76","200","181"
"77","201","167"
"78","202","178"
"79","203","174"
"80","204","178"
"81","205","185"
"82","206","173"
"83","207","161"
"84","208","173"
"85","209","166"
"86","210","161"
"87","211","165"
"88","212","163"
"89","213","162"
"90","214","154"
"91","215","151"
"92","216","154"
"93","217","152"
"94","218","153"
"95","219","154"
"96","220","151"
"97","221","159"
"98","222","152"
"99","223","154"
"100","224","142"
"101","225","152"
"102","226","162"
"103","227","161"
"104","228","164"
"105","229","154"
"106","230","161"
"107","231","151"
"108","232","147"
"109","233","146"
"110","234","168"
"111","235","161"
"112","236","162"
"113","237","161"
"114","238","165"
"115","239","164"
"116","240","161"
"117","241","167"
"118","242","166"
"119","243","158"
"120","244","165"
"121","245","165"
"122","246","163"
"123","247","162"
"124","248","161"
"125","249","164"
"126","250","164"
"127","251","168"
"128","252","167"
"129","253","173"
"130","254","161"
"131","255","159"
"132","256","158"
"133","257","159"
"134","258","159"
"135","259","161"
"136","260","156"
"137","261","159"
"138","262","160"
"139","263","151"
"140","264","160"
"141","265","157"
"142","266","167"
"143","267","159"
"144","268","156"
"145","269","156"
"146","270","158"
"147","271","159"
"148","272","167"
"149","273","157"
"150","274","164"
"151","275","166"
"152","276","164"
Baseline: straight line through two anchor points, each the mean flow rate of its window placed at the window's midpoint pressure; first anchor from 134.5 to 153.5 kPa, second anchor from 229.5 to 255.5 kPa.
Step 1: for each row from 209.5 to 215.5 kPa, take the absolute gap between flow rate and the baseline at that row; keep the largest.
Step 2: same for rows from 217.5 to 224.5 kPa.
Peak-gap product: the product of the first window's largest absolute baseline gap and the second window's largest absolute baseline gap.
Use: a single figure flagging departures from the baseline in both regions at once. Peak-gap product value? 238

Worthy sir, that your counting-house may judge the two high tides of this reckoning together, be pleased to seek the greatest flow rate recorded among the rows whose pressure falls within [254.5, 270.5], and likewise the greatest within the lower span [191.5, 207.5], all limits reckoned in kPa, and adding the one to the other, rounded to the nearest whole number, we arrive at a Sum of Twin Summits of 352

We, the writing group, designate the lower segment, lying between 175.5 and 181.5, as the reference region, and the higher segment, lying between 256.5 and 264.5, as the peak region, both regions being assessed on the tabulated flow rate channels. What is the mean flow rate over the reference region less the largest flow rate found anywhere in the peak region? -48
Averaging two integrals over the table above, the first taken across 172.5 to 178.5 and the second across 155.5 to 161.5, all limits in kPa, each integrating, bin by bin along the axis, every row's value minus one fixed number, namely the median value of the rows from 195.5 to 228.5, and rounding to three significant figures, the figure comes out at -140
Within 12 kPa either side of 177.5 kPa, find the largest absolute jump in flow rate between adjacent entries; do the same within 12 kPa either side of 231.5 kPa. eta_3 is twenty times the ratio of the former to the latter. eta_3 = 10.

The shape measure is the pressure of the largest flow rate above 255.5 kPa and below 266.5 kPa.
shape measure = 266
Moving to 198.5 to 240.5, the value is 205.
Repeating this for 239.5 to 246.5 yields 241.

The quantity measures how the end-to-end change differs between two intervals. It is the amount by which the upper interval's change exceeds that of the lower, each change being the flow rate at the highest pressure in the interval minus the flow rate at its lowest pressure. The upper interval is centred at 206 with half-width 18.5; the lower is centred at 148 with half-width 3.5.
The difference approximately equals 17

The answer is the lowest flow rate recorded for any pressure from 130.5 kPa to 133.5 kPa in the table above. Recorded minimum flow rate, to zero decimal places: 161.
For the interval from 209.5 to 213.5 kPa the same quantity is 161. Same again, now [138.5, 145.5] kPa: 161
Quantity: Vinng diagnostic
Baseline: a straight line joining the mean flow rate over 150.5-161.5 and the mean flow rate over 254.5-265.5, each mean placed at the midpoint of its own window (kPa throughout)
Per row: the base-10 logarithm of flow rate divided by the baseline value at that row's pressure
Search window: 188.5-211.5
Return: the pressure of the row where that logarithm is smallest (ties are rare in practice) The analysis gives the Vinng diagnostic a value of 190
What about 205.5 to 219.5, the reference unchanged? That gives 215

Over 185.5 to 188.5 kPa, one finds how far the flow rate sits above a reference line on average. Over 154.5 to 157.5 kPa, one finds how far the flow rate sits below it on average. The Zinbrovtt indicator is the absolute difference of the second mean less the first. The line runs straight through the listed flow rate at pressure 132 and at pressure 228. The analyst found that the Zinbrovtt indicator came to 56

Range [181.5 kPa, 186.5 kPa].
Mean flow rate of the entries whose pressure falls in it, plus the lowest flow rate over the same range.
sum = 217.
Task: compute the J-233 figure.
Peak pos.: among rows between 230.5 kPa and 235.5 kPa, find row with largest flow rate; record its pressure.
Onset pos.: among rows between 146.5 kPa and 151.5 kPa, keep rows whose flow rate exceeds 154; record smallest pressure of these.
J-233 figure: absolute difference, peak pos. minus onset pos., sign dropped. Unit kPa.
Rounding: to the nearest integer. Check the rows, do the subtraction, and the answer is 87 kPa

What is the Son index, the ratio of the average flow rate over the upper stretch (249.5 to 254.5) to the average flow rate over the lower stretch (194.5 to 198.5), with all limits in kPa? 1.03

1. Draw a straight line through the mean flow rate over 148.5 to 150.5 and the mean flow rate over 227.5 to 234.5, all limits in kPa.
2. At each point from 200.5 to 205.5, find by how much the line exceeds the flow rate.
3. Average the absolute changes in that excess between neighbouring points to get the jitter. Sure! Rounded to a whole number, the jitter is 7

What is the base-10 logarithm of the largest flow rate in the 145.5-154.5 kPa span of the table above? 2.23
